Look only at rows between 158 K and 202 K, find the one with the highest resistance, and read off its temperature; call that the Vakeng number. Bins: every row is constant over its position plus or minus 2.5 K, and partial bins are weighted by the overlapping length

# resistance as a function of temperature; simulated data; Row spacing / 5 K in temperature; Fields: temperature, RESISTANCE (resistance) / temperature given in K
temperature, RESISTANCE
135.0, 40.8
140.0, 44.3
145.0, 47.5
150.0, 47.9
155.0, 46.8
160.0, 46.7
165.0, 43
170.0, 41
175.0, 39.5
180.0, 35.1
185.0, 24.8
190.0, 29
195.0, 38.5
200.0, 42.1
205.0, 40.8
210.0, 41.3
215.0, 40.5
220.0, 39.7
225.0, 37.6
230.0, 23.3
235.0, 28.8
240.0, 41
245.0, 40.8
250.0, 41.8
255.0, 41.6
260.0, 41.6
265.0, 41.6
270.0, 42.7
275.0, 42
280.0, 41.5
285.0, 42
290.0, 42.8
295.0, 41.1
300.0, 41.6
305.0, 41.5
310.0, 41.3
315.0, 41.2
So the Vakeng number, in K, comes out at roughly 160.0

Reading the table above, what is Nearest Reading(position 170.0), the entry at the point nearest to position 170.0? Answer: 41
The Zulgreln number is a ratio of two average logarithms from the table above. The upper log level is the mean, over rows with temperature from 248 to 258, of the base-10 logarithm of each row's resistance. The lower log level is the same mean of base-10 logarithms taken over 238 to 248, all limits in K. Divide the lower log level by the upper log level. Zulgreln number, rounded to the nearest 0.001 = 0.995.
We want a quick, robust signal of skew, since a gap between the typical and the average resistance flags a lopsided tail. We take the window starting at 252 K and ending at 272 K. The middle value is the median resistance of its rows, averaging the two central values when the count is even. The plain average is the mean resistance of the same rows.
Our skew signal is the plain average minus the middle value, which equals 0.3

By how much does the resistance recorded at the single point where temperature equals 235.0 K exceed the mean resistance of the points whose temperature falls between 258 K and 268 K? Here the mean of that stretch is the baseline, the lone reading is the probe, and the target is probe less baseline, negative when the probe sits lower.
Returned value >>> -13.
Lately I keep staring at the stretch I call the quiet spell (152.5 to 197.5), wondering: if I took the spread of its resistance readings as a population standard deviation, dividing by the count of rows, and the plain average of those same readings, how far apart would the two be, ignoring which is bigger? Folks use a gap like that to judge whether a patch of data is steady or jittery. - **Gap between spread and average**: 31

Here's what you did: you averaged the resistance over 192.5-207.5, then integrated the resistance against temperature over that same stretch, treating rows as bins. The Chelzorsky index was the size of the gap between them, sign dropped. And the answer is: 567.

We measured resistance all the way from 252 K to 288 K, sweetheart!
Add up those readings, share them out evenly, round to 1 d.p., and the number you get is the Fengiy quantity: 41.9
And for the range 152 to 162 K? 46.8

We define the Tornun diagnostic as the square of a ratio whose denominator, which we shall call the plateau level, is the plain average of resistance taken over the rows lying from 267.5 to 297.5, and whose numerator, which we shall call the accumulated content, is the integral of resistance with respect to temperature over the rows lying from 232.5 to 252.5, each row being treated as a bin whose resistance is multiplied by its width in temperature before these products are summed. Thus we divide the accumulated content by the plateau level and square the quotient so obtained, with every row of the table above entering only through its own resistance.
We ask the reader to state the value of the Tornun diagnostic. 329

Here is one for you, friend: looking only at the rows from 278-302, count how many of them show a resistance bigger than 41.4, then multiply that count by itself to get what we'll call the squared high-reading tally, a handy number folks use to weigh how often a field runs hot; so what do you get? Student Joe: 16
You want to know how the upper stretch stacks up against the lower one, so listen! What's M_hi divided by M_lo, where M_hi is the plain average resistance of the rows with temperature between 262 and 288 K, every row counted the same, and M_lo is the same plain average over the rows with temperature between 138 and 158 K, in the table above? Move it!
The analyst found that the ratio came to 0.90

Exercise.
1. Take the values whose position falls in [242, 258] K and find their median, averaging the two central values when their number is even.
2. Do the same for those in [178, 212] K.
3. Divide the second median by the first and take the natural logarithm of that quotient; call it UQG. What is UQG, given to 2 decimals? -0.08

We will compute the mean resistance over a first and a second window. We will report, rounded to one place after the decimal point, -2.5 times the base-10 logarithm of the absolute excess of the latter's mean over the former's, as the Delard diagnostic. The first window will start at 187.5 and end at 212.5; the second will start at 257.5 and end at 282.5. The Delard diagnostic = -1.4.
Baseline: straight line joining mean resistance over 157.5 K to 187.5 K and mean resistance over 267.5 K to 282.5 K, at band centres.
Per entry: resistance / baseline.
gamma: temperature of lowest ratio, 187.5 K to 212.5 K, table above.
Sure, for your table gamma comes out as 190.0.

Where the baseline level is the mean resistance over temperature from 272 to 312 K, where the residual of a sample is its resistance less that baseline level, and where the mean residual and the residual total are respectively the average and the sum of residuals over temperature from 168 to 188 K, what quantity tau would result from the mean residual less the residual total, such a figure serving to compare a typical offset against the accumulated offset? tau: 20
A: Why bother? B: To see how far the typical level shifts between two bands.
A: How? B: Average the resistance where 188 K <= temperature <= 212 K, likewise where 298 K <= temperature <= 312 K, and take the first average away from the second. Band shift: 3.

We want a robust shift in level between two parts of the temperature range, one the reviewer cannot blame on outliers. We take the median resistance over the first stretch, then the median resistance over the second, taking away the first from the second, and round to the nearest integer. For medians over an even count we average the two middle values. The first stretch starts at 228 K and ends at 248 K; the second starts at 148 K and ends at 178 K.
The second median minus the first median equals 10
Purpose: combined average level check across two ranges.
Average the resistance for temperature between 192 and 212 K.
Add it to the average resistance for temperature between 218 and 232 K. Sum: 74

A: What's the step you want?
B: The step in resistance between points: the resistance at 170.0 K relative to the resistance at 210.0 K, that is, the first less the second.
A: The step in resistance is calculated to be 0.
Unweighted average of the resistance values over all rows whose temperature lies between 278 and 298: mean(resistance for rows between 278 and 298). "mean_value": 41.85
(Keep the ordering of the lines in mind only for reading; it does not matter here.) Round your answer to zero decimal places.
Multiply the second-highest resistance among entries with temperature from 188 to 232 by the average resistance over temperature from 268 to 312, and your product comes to 1728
